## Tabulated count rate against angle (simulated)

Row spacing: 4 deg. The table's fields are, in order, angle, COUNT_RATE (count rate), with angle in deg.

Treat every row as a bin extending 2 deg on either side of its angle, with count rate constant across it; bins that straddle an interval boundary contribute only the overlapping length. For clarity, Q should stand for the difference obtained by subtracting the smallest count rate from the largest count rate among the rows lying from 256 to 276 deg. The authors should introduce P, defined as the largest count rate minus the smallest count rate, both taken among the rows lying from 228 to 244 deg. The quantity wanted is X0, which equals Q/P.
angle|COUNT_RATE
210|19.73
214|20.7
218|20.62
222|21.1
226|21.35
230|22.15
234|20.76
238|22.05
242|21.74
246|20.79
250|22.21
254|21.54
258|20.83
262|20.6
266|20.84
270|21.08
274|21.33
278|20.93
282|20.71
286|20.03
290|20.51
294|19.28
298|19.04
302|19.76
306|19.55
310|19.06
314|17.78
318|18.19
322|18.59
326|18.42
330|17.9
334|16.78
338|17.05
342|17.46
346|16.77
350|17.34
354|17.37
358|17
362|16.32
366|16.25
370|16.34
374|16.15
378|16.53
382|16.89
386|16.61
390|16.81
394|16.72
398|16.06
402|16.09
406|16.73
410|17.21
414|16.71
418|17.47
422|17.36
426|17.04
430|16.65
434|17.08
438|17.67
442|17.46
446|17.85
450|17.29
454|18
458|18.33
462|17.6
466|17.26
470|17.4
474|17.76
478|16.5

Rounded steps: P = 1.39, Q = 0.73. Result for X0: 0.5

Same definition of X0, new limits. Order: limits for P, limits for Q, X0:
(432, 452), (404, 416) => 0.6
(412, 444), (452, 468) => 1.0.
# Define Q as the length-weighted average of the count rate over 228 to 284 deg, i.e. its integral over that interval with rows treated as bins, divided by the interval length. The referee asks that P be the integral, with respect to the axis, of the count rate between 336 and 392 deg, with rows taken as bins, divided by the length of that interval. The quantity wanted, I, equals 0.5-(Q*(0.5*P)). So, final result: -178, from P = 16.8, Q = 21.3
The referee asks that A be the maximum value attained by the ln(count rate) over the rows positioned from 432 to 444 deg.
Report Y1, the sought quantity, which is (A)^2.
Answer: 8.2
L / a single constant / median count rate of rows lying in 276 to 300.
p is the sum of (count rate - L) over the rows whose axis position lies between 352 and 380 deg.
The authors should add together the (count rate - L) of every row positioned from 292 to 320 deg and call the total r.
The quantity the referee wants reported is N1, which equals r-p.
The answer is 16.7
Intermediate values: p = -26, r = -9.2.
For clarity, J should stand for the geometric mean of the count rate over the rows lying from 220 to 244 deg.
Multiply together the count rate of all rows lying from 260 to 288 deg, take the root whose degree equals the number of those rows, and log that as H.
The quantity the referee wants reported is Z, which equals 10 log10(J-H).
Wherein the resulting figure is -1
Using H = 20.8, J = 21.5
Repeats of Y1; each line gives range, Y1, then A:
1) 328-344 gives 8.3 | 2.88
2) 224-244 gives 9.6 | 3.10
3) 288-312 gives 9.1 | 3.02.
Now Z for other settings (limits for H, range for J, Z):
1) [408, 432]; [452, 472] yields -2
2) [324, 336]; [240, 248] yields 6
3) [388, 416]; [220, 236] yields 7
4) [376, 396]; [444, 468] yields 0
